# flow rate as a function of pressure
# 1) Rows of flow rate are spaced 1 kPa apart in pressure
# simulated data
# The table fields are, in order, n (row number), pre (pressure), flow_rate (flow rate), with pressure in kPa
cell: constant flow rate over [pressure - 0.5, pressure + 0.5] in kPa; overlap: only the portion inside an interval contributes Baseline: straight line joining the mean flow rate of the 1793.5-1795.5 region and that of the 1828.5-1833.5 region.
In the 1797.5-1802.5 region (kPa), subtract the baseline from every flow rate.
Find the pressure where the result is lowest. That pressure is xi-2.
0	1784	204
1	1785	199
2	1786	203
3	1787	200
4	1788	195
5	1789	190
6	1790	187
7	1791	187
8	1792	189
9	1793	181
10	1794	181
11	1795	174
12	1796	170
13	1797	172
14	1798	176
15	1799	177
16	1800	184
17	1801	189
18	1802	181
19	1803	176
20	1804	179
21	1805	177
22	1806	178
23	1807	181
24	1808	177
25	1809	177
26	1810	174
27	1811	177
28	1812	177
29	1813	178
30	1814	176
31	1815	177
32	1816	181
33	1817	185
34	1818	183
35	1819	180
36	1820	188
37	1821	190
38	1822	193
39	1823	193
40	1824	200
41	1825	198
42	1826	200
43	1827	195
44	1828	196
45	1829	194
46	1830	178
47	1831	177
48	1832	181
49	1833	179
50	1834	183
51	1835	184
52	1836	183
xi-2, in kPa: 1798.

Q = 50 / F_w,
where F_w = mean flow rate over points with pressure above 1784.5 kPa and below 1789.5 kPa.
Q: 0.253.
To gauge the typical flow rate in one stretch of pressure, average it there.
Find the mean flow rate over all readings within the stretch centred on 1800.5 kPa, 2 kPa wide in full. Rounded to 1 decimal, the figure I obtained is 186.5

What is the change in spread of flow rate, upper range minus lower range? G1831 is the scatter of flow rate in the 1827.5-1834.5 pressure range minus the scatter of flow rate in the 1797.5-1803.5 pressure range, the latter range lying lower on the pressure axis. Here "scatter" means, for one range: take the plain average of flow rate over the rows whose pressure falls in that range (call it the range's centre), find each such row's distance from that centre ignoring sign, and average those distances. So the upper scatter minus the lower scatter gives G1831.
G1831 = 2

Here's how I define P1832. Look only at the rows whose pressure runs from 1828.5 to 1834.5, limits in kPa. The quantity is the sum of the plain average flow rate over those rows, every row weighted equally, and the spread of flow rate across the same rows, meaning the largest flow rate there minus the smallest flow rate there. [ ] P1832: 199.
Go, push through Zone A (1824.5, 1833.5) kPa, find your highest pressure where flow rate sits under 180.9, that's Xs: 1833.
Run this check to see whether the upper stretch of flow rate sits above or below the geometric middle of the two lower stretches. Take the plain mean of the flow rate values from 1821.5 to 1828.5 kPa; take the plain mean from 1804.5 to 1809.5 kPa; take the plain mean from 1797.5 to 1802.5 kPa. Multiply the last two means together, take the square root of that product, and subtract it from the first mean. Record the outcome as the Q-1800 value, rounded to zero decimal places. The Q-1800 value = 17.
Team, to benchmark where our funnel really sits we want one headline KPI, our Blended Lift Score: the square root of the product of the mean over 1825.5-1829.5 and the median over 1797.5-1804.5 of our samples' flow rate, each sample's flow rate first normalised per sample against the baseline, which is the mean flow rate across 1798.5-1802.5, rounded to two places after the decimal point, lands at 1.03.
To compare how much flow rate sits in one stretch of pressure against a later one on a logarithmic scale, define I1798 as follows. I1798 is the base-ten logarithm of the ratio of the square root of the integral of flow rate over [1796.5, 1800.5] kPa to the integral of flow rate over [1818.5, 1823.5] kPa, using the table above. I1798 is -1.55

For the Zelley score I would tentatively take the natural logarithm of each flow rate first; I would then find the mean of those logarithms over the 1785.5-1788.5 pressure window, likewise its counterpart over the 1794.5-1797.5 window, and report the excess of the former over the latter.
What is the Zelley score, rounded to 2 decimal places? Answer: 0.15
